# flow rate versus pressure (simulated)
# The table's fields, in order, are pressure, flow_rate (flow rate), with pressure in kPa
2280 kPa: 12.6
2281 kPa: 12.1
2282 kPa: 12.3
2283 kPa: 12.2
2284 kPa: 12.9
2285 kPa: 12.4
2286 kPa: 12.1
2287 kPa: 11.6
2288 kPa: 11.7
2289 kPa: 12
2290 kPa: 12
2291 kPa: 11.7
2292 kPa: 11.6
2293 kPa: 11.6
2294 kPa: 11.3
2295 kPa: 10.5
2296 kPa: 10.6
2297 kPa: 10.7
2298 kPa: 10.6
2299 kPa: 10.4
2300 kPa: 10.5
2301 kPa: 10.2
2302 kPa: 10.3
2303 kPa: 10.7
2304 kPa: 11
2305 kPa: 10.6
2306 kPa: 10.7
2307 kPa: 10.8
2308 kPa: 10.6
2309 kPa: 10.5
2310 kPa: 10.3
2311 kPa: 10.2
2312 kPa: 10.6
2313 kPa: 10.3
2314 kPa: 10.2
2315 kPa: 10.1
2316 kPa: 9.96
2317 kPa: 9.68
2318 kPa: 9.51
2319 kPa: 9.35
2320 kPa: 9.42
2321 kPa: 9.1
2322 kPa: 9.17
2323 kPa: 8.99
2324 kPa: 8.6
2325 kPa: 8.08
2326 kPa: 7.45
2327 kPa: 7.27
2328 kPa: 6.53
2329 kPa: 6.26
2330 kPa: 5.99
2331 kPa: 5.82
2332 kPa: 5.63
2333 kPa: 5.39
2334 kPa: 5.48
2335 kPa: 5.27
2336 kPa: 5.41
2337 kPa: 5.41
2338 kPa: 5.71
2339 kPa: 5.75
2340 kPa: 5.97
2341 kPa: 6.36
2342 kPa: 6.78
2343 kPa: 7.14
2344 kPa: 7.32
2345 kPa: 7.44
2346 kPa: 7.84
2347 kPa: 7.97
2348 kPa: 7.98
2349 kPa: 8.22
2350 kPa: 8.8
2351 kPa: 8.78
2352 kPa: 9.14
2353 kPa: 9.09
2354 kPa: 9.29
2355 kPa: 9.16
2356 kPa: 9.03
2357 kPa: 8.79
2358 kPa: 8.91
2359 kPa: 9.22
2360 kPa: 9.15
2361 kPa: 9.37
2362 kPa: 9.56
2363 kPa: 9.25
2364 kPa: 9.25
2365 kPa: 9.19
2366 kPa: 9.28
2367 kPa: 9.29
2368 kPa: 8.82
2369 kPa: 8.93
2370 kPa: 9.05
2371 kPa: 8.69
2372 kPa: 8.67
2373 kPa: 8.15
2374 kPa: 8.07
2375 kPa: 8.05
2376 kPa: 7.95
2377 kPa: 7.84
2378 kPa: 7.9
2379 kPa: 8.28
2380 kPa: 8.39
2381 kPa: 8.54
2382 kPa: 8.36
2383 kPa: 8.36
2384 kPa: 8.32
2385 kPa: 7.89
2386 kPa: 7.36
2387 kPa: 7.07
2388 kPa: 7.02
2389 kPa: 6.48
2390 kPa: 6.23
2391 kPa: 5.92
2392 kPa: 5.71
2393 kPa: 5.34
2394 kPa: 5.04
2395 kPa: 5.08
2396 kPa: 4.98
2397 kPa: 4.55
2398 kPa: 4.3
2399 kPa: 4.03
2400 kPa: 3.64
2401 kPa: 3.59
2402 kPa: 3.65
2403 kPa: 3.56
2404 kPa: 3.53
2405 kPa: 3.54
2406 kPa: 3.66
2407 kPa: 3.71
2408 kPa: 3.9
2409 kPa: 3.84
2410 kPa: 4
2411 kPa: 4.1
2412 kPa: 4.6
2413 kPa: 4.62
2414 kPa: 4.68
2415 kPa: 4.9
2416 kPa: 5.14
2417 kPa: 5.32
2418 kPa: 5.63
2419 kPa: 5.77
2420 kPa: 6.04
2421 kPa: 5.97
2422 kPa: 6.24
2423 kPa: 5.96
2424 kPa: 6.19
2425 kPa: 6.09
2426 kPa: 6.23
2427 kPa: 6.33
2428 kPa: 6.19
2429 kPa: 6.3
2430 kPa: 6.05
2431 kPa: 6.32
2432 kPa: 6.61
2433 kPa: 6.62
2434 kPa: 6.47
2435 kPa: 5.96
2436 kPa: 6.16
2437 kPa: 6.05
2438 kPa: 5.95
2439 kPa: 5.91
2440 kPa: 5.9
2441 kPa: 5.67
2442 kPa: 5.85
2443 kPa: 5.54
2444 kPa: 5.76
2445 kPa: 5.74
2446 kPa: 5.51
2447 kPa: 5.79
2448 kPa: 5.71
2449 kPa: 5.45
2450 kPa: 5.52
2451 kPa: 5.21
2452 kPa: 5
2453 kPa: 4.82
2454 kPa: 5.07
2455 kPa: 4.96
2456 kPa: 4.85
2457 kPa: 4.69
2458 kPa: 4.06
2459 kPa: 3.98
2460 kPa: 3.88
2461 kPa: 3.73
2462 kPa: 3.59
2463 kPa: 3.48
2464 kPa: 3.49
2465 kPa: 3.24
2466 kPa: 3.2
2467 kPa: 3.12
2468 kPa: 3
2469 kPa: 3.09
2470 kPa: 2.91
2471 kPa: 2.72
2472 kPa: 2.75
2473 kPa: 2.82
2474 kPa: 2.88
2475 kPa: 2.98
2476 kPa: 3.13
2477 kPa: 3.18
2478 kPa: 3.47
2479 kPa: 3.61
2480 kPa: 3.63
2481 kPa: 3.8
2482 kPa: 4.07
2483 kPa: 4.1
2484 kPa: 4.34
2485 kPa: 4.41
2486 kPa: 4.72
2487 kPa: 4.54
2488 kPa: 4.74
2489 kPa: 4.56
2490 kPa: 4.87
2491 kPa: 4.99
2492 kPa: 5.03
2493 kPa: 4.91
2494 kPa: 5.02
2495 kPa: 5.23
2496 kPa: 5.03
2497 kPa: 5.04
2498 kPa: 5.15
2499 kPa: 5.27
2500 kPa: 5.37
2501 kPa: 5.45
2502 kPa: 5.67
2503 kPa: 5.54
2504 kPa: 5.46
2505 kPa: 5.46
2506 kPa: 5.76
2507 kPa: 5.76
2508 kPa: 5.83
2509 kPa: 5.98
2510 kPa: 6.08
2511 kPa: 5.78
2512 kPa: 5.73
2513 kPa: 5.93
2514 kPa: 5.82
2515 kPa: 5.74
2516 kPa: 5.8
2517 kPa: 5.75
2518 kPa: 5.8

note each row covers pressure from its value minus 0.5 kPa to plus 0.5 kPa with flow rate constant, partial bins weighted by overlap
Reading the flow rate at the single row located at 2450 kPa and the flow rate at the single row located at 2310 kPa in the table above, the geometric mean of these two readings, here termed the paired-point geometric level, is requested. 7.5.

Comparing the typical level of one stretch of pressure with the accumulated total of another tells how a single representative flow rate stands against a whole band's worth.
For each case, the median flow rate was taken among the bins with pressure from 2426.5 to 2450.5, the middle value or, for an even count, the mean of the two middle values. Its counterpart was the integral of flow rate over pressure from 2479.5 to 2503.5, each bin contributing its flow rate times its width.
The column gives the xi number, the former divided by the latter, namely 0.051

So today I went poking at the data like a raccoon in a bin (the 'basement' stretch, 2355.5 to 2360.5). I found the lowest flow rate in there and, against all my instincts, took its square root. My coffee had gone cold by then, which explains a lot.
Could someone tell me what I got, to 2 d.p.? 2.96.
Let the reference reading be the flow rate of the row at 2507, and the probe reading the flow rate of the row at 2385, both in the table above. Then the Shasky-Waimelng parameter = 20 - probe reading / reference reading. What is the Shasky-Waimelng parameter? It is 18.6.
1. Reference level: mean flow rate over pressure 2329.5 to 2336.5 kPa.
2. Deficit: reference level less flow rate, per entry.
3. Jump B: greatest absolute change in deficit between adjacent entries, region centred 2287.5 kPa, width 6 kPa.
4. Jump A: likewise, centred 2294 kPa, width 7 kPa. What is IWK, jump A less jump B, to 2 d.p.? 0.30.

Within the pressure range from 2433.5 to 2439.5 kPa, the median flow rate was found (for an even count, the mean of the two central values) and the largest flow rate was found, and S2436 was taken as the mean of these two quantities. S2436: 6.24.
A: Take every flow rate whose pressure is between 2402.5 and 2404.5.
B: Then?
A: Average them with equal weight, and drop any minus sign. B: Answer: 3.5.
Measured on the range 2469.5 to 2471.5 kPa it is 2.8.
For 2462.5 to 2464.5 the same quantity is 3.5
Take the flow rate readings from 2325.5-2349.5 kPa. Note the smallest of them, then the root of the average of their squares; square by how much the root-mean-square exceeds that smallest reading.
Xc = 1.7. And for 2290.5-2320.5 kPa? 1.3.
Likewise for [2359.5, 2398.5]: 12.5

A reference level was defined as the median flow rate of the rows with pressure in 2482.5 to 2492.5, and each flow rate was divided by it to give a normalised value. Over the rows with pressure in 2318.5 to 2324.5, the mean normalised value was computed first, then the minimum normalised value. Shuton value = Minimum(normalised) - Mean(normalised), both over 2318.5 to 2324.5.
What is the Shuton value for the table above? -0.11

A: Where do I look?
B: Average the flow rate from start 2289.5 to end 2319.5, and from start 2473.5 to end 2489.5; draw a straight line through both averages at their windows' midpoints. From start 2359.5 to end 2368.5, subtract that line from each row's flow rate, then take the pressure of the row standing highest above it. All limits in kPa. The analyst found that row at 2362 kPa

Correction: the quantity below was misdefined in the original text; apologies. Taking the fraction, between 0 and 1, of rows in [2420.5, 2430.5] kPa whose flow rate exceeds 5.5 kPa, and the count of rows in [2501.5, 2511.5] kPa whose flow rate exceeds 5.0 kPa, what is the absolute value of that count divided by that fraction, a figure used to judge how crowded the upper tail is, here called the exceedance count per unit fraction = 10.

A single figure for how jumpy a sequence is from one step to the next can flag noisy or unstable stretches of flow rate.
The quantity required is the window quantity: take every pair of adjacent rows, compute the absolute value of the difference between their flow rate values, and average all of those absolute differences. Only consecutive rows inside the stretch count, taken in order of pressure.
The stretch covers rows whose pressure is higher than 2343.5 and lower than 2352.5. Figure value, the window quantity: 0.23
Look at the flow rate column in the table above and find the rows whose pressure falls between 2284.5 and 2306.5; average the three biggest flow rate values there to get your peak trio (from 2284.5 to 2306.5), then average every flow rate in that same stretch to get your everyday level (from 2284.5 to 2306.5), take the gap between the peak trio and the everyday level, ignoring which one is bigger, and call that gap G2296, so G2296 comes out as 1.0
